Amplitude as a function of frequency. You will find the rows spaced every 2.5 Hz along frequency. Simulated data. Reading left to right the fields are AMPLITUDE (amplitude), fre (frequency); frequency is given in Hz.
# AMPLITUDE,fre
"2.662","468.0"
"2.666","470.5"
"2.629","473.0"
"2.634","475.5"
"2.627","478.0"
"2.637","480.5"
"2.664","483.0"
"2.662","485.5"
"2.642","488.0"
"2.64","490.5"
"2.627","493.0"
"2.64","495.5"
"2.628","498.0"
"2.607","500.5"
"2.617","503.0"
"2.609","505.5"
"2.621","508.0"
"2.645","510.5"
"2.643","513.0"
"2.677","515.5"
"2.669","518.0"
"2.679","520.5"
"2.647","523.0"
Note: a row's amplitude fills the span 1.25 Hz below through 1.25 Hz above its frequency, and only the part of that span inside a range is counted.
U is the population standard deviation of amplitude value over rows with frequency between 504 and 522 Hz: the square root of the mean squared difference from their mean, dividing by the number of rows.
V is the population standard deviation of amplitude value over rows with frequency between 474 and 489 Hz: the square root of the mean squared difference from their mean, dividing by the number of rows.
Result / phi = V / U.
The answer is 0.5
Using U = 0.025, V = 0.0139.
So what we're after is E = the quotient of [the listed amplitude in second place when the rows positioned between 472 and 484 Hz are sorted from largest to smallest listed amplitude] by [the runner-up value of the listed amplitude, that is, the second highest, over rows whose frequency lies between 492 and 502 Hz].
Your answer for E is 1.00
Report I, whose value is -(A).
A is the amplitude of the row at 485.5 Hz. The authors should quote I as -2.66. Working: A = 2.662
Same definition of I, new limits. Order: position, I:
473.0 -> -2.63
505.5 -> -2.61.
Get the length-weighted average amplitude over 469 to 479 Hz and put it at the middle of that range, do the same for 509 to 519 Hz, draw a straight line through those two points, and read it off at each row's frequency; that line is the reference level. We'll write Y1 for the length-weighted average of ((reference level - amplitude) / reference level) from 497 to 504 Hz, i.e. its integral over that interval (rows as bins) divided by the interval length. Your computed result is 0.013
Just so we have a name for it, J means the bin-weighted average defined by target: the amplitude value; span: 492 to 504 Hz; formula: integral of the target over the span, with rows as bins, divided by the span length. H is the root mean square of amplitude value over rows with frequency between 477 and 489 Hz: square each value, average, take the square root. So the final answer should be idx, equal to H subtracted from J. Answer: -0.02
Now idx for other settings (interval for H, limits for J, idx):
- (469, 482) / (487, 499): 0.00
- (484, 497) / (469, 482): 0.00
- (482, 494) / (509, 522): 0.01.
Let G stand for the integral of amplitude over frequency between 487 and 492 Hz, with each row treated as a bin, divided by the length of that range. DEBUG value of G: 2.640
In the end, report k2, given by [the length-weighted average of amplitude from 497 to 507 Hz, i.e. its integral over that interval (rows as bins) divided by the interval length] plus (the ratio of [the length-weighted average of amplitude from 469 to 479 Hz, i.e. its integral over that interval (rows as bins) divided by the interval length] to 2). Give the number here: 3.94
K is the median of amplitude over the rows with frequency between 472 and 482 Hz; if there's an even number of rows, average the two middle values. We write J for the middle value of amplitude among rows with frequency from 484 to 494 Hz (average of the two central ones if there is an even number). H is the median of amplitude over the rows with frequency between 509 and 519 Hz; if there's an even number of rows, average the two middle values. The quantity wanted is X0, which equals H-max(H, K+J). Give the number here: -2.62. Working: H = 2.66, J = 2.64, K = 2.63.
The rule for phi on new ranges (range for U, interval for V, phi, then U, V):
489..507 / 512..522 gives 1.1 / 0.013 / 0.0144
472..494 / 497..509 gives 0.6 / 0.013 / 0.0077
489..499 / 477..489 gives 2.3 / 0.006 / 0.0144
